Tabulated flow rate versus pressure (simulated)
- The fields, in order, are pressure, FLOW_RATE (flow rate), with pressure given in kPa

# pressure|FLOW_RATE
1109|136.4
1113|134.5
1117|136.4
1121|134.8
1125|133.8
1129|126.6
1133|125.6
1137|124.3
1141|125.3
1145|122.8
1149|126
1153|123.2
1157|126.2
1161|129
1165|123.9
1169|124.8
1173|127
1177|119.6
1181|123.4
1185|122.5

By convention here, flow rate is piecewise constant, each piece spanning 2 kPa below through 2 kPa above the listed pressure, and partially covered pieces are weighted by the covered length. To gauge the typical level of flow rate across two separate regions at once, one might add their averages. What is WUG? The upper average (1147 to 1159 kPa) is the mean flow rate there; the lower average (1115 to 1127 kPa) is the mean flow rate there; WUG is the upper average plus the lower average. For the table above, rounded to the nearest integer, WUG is 260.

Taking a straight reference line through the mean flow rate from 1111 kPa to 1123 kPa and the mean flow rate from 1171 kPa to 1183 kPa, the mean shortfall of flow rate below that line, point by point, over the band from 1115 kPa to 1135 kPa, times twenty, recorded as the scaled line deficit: 44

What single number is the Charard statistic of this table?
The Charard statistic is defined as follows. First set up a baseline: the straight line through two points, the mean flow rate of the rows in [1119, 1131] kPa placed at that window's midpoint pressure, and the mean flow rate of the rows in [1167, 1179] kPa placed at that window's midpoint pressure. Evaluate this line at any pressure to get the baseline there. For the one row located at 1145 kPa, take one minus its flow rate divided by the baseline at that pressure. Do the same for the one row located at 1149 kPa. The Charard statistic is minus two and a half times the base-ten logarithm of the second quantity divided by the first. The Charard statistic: 1.25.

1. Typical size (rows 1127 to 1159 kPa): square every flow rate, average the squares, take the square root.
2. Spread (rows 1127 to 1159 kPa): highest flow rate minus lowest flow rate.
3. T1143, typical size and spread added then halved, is 64.4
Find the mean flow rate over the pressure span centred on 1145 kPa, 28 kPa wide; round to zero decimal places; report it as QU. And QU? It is 125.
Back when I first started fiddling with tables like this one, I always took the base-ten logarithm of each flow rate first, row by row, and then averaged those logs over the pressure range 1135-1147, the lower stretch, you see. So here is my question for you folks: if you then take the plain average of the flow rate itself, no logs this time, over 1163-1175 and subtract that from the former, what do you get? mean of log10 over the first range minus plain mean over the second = -123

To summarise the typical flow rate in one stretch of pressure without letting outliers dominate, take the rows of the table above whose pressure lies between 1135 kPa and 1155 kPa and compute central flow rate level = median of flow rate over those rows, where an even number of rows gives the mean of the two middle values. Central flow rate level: 124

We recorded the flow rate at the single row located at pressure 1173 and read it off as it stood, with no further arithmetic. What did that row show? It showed 127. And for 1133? 125.6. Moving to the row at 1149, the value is 126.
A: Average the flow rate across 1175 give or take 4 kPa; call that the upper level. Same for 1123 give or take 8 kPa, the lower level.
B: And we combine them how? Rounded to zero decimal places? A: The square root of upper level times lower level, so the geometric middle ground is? 128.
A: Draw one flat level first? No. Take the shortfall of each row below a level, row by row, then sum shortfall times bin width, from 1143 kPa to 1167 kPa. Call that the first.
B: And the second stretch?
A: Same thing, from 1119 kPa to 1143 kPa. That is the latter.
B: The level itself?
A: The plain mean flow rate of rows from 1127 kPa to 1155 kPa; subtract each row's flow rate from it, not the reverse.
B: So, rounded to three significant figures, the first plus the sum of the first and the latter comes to -103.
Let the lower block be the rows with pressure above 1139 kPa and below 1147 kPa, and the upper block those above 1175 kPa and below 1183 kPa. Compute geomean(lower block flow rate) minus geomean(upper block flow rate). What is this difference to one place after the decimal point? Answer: 2.6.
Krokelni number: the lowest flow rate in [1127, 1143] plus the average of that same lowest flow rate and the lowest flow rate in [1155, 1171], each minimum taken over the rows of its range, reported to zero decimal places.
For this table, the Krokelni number 248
